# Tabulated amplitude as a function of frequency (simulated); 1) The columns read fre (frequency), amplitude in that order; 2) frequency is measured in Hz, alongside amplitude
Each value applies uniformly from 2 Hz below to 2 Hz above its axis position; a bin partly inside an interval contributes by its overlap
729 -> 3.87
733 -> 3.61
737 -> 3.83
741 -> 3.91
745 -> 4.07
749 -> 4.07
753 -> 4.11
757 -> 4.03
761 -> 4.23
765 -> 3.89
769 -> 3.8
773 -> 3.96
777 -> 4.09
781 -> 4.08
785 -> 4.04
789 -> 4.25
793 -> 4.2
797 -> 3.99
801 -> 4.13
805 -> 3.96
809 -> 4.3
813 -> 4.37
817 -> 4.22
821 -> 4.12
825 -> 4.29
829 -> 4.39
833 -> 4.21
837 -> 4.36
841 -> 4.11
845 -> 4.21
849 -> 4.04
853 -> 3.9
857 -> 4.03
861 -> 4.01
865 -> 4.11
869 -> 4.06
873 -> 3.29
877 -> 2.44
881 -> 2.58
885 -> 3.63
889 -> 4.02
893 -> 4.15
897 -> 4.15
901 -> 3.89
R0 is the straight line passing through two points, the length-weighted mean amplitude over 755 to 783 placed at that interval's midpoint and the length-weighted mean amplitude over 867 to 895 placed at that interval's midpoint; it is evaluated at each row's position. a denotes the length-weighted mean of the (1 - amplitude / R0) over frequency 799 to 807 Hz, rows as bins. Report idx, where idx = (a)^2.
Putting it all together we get 0.003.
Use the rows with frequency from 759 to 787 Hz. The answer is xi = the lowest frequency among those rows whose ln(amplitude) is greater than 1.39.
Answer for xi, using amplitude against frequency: 761 Hz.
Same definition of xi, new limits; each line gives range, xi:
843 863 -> 845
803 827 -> 809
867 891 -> 869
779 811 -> 781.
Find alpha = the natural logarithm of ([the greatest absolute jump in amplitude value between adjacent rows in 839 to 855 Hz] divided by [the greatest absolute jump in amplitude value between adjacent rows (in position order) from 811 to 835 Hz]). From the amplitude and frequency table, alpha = -0.1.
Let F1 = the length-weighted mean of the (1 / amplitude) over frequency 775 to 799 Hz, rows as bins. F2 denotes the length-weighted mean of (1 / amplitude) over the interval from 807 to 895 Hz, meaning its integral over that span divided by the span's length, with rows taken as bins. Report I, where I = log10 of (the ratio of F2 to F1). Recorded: 0.027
